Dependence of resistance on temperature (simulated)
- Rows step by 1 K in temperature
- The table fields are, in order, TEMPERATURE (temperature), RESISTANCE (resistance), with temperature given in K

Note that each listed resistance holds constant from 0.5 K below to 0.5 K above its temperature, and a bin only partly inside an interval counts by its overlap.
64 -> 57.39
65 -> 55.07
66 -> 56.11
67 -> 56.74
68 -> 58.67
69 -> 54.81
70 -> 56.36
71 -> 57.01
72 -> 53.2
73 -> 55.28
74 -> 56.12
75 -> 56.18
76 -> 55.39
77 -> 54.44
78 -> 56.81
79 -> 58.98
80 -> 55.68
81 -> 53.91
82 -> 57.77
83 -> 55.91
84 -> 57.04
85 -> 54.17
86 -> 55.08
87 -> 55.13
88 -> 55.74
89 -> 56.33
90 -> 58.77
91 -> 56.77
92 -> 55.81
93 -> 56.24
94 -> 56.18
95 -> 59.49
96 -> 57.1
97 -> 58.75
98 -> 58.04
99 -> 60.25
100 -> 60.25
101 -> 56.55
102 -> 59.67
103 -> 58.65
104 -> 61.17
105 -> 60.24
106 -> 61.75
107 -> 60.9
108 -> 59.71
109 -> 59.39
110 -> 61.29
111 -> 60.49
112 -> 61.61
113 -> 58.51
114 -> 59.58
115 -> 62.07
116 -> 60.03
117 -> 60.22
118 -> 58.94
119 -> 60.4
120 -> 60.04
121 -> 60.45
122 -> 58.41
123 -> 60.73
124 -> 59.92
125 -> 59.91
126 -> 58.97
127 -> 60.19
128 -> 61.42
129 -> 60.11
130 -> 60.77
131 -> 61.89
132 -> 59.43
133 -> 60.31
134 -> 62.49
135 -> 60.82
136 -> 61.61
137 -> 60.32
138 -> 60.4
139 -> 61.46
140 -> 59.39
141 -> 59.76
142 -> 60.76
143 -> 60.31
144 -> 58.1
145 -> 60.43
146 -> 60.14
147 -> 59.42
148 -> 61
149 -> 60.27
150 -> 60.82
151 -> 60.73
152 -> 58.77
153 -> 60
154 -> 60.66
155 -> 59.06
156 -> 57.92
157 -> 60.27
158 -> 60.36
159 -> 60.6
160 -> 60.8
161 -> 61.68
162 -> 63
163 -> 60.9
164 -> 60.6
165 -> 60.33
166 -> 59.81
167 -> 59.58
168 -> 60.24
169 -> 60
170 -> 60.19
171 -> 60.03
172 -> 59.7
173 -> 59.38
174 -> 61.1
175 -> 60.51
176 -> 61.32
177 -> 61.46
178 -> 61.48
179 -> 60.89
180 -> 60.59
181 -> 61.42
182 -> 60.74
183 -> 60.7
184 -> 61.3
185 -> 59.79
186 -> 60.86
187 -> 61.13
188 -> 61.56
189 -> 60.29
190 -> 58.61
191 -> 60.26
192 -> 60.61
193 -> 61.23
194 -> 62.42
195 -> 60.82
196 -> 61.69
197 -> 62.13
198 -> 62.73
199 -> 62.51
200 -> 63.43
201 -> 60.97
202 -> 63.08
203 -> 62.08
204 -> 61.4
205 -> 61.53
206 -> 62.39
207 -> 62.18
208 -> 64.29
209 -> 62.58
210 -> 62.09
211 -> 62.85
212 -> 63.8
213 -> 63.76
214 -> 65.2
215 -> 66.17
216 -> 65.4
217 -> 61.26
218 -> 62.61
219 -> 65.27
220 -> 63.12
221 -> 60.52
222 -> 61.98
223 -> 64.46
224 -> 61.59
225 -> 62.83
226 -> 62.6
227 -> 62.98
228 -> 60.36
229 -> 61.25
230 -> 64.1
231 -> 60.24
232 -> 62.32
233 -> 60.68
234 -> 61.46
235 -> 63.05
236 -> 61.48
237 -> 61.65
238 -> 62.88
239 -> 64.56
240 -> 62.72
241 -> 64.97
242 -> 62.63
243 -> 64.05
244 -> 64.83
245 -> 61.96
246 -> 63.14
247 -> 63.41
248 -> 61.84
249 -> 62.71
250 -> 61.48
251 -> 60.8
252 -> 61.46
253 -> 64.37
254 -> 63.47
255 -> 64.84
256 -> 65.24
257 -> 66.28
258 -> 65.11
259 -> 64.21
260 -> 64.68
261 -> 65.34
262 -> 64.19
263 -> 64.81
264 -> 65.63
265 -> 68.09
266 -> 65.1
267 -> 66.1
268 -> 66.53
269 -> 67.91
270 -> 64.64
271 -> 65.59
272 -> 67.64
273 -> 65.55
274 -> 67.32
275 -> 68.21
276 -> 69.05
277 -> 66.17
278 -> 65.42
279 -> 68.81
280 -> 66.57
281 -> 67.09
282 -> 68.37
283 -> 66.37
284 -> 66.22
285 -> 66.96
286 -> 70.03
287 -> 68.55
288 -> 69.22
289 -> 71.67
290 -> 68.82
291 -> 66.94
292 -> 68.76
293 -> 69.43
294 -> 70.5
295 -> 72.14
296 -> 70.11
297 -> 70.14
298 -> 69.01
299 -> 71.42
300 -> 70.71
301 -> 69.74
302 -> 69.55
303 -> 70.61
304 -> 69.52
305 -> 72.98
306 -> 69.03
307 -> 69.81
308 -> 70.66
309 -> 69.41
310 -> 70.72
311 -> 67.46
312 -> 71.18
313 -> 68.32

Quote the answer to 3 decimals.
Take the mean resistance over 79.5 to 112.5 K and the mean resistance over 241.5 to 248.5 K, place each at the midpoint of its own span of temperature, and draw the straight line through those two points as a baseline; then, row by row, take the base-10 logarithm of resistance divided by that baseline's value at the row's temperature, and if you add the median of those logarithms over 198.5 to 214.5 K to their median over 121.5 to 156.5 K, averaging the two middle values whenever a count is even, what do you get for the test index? 0.012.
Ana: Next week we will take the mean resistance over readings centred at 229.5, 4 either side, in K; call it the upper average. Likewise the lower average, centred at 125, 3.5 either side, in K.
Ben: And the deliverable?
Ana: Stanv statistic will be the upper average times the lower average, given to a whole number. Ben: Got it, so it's 3705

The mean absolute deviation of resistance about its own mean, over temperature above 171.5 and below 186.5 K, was 0.51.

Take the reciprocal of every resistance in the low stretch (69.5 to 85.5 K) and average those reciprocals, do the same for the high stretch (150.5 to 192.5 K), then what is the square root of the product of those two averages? 0.0172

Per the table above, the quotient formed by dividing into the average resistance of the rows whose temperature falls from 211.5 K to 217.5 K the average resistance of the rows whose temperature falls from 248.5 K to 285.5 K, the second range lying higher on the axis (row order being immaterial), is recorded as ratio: 0.98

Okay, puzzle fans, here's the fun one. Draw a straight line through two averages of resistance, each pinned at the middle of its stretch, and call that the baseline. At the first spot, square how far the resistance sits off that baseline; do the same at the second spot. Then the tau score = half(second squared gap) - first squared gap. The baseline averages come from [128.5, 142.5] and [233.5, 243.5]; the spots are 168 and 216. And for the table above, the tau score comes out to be 3.0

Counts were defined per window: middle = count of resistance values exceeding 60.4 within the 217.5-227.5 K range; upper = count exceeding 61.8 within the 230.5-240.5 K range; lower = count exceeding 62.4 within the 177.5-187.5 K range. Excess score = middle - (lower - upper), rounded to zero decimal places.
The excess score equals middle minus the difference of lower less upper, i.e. 15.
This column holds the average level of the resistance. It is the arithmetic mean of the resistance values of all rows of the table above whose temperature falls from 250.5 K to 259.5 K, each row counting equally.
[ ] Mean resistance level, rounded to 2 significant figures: 64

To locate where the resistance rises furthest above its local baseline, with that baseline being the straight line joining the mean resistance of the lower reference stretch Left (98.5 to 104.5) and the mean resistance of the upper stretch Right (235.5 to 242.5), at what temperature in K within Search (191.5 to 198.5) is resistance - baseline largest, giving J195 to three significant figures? 198 K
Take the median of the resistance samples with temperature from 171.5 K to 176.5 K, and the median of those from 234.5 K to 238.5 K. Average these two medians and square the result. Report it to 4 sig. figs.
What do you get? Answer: 3768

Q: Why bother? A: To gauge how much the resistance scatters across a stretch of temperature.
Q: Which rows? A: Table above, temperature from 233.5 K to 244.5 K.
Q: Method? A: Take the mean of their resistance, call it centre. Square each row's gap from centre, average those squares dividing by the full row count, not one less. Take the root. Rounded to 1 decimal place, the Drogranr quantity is 1.3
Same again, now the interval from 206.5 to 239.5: 1.5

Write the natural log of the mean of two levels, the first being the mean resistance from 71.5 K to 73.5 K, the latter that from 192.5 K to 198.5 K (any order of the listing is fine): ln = 4.06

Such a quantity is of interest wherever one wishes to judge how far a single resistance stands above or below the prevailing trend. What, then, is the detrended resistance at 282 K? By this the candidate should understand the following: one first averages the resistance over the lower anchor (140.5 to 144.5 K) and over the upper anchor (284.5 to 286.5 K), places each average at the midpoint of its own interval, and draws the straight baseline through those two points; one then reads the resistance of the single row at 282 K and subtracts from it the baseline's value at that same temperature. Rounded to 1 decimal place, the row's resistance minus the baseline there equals 0.1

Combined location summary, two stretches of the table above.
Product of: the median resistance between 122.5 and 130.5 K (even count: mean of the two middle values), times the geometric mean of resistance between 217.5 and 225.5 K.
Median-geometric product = 3776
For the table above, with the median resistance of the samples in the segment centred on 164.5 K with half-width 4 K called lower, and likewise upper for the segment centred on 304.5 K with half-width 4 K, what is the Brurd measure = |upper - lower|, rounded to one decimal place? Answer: 9.3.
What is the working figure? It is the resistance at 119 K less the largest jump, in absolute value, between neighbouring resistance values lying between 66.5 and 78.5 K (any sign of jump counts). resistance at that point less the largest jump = 56.5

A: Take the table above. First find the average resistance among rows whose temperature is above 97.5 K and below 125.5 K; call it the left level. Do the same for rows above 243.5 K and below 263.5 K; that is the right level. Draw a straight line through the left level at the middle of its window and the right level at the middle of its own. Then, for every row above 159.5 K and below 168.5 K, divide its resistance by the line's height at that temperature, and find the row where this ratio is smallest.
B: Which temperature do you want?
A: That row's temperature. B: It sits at 167 K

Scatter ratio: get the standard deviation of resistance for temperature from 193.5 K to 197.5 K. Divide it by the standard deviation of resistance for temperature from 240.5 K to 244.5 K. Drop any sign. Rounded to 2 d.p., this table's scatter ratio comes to 0.65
